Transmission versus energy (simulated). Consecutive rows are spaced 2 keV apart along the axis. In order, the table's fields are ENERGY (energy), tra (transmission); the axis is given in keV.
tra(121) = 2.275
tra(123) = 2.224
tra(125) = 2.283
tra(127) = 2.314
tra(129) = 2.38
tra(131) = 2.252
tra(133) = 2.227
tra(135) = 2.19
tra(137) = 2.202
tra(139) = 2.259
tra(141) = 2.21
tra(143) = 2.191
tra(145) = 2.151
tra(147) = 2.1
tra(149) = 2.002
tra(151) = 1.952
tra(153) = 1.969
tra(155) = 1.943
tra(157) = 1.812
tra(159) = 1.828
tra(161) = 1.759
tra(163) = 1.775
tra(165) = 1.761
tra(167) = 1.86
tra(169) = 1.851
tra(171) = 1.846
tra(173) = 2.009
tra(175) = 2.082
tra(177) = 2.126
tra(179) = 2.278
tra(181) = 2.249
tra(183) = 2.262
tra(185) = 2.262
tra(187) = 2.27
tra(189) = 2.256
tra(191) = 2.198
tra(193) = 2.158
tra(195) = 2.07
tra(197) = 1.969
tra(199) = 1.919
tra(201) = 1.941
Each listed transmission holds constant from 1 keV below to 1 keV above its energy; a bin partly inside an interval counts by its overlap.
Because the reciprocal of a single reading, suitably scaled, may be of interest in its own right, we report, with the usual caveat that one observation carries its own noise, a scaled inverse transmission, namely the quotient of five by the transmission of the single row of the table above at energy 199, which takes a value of 2.61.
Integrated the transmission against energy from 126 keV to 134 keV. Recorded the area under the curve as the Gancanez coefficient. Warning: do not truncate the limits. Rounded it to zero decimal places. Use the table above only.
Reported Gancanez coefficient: 18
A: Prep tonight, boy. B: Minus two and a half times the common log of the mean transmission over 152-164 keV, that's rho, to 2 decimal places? -0.67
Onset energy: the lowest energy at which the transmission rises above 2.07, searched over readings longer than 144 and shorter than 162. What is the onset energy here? 145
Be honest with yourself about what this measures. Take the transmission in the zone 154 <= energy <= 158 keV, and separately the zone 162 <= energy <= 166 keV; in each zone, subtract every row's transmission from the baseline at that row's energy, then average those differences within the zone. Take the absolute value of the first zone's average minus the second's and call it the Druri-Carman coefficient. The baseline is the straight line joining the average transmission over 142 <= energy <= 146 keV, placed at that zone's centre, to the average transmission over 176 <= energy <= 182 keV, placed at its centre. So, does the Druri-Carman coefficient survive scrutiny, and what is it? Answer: 0.12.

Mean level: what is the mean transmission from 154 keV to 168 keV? 1.82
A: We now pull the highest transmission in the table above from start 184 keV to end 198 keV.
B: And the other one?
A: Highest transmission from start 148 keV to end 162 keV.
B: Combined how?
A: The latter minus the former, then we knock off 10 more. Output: -10.27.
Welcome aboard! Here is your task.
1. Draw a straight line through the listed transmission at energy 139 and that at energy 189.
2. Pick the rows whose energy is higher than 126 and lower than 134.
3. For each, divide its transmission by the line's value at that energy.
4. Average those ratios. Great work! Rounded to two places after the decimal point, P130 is 1.01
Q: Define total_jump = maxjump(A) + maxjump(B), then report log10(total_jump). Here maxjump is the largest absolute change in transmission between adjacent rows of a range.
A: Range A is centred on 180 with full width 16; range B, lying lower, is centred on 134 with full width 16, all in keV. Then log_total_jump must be -0.55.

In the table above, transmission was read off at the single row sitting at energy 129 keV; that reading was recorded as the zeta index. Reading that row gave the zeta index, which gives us 2.38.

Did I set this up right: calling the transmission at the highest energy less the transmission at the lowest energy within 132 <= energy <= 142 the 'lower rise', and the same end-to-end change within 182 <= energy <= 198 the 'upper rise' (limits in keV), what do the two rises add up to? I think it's -0.31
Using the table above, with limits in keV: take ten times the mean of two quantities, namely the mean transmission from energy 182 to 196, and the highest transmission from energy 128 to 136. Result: 23.0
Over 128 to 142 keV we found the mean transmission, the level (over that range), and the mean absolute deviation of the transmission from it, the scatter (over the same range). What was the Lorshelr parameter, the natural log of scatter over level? -3.93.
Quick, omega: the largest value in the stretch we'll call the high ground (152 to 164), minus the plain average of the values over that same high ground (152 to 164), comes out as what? 0.121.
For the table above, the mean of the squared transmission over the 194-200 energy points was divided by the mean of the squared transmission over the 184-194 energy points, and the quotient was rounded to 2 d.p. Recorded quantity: 0.79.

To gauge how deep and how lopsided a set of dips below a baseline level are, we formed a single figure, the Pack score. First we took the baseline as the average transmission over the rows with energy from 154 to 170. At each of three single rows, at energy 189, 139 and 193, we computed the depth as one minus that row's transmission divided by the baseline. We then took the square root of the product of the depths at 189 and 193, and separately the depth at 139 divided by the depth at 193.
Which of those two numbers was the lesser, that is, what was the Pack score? 0.21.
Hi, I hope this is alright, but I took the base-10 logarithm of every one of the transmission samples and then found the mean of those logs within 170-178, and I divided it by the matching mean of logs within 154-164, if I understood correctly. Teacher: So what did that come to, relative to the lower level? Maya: 1.2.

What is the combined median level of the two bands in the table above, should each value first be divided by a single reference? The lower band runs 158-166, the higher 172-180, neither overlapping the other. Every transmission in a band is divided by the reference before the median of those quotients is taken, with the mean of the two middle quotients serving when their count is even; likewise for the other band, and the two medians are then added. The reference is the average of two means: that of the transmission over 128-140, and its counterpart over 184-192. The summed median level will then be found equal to 1.72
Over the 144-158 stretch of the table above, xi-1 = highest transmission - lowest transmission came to 0.34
